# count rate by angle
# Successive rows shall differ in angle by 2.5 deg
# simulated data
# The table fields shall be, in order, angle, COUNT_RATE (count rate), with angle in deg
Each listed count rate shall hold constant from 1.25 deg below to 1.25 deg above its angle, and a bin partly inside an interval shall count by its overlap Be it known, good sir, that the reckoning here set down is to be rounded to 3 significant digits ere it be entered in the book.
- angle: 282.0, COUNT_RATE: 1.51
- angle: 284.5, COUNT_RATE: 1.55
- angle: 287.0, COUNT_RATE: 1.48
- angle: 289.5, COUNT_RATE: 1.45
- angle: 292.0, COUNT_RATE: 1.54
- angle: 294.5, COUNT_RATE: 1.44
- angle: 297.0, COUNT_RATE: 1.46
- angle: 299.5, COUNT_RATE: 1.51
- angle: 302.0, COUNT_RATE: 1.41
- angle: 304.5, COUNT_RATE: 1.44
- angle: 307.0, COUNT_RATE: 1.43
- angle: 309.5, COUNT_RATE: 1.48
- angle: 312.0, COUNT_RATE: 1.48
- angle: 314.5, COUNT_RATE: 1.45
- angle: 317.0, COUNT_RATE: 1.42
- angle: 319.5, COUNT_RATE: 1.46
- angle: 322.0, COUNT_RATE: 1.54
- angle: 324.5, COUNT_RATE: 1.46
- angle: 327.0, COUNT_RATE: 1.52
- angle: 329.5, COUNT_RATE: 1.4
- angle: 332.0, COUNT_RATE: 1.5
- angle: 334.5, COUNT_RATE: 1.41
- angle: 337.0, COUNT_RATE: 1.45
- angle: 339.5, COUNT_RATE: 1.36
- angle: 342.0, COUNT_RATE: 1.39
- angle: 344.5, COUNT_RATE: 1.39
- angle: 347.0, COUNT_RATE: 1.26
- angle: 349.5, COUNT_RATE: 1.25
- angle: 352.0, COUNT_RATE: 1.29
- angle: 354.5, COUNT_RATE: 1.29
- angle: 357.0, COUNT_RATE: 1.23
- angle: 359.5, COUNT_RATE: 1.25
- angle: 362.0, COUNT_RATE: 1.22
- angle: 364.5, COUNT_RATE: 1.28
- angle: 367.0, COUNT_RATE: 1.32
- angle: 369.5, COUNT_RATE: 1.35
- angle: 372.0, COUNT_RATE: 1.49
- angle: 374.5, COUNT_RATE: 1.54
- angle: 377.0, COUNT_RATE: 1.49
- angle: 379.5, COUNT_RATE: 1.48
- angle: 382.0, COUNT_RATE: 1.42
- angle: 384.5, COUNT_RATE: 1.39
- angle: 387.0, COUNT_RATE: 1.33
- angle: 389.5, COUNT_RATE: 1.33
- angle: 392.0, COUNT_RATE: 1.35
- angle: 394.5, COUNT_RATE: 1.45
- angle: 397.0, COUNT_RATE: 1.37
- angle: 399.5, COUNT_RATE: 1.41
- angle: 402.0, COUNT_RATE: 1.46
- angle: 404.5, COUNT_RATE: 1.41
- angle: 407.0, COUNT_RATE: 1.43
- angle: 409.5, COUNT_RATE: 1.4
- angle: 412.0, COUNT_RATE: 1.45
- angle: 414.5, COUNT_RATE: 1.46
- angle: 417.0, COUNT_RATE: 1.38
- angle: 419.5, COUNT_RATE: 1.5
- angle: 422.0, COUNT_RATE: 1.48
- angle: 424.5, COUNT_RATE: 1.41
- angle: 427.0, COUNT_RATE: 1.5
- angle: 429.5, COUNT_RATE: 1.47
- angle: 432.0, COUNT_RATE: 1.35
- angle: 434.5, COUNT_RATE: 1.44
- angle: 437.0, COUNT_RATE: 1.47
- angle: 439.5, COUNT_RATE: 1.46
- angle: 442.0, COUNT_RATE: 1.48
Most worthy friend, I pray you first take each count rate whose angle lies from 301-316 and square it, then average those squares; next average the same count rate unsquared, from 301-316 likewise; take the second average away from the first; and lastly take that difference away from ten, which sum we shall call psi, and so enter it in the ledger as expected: 9.35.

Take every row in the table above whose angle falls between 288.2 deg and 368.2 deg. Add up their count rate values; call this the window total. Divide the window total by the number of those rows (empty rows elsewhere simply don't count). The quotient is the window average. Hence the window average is 1.40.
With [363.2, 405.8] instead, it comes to 1.40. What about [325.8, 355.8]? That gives 1.38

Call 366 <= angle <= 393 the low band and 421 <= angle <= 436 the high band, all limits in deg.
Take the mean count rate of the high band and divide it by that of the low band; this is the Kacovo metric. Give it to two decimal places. 1.02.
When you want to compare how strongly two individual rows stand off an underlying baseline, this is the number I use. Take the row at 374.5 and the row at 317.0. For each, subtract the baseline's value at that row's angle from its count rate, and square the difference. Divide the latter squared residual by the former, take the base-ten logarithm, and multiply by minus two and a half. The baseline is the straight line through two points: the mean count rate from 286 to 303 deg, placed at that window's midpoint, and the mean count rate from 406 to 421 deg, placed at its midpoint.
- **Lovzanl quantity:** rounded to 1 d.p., 1.6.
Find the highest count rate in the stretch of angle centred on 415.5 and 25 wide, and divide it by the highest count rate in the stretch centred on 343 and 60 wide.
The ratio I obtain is 0.97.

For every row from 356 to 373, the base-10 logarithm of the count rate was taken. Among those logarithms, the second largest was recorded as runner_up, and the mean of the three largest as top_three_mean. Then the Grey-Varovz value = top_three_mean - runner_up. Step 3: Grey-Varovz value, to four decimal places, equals 0.0110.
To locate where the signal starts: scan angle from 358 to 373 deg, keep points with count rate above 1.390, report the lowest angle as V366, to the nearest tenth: 372.0 deg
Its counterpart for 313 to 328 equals 314.5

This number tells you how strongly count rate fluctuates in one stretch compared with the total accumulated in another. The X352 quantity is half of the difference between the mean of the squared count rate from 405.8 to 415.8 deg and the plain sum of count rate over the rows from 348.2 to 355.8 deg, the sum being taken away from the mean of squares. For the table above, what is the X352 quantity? -0.9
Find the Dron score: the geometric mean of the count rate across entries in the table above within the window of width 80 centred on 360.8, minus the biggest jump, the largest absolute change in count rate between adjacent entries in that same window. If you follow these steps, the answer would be 1.24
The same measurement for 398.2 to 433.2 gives 1.32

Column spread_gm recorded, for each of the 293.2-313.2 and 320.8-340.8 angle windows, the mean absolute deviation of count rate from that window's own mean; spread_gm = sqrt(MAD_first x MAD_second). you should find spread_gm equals 0.036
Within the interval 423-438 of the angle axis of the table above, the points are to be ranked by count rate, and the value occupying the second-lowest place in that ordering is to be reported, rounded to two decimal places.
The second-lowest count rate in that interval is 1.41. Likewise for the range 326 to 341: 1.40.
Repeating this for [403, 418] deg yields 1.40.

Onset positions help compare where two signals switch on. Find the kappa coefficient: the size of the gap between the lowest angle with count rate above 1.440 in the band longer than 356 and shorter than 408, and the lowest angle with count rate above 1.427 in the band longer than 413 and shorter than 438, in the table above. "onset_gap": 42.5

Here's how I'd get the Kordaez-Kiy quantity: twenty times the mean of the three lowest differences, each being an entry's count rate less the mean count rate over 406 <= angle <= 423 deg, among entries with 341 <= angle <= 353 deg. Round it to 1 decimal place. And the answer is -3.5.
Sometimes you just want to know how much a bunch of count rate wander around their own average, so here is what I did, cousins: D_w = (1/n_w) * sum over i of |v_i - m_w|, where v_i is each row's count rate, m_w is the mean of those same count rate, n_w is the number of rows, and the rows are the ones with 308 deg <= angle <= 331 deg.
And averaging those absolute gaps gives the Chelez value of 0.033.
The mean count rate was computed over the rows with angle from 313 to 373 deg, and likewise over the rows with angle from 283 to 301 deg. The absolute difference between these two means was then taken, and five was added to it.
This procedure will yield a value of 5.12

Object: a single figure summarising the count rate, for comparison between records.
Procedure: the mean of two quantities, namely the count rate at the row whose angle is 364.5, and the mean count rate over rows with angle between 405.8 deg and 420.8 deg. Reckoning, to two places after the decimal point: 1.36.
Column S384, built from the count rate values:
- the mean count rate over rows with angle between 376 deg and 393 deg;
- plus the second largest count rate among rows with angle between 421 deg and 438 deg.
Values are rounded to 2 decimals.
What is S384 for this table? 2.88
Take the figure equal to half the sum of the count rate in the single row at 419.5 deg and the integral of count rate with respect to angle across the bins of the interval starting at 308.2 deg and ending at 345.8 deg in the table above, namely 28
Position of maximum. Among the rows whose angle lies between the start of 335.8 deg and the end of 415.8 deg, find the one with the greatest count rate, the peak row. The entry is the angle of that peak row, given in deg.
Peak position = 374.5 deg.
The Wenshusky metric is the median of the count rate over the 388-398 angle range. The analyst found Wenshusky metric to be 1.36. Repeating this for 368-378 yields 1.49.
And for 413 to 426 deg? 1.46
